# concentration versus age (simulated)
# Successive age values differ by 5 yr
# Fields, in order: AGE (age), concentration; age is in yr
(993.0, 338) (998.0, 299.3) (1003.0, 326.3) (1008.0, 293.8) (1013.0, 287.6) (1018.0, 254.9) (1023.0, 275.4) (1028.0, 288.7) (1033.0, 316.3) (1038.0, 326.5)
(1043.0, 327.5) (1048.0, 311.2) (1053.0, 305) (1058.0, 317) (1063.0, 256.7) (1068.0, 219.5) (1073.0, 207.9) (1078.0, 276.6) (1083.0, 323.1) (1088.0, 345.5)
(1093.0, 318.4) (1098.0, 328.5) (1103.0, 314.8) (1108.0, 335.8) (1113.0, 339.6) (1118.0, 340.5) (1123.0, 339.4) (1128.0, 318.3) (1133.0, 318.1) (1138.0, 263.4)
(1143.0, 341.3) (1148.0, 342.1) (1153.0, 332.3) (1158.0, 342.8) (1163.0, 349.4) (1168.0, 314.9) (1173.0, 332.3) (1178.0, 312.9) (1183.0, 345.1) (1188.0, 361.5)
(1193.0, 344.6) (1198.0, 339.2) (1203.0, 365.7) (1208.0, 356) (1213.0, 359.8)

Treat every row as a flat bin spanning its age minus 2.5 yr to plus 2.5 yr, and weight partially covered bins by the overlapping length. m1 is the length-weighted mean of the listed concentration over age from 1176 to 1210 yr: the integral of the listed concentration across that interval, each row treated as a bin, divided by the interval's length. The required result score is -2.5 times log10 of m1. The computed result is -6.35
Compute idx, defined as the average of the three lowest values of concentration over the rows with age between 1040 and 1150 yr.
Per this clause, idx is 228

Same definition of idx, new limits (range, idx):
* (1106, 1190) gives 297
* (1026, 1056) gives 302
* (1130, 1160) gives 305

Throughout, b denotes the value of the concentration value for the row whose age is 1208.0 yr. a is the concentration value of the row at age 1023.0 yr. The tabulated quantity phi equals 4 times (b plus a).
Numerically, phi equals 2526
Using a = 275.4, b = 356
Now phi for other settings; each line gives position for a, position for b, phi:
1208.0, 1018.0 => 2444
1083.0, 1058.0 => 2560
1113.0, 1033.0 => 2624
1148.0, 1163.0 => 2766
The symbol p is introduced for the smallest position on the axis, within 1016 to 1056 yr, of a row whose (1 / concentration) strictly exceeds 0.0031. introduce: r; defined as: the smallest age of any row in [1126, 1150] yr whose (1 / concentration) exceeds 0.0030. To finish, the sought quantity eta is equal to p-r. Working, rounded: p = 1018.0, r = 1128.0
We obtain -110 yr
